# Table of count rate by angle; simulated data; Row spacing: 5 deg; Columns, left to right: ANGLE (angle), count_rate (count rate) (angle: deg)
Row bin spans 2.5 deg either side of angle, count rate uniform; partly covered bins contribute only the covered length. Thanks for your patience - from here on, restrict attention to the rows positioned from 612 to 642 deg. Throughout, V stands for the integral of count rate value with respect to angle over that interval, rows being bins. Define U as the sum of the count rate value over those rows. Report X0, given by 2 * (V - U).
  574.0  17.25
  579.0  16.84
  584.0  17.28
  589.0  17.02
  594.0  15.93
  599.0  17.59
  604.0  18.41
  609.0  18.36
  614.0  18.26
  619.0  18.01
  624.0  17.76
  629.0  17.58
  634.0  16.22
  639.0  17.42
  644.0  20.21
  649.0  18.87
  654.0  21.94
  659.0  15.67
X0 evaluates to 844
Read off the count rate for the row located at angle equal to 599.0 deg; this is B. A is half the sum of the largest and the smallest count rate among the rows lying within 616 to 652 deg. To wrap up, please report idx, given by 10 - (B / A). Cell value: 9.03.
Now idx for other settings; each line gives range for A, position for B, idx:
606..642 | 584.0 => 9.00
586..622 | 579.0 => 9.02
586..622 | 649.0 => 8.90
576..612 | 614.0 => 8.94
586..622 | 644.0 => 8.82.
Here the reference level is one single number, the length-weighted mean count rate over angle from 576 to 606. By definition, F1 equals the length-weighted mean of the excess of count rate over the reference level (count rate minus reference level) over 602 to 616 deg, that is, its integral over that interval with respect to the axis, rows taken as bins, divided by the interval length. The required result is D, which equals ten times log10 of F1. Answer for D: 1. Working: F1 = 1.2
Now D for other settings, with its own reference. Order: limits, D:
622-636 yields -14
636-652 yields 2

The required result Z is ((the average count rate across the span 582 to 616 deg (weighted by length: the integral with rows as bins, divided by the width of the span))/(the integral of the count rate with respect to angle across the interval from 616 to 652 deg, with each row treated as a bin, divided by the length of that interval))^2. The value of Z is 0.94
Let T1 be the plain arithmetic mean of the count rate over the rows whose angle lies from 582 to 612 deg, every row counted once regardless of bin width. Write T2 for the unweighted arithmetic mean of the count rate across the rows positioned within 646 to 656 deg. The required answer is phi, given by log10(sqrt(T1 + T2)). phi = 0.789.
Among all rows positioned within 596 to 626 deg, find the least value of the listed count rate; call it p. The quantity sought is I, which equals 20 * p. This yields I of 352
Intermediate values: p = 17.59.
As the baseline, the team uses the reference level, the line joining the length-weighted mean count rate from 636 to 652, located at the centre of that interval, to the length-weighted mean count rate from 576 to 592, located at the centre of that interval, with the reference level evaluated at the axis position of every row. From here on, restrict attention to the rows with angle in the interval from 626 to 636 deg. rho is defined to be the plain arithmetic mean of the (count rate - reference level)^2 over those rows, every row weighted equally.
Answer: 3.0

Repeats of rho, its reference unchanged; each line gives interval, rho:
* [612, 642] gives 1.3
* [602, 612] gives 0.5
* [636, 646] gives 1.7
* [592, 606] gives 0.9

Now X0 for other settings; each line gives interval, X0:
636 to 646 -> 297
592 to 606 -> 381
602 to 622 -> 584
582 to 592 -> 273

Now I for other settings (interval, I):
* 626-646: 324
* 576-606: 319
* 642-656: 377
